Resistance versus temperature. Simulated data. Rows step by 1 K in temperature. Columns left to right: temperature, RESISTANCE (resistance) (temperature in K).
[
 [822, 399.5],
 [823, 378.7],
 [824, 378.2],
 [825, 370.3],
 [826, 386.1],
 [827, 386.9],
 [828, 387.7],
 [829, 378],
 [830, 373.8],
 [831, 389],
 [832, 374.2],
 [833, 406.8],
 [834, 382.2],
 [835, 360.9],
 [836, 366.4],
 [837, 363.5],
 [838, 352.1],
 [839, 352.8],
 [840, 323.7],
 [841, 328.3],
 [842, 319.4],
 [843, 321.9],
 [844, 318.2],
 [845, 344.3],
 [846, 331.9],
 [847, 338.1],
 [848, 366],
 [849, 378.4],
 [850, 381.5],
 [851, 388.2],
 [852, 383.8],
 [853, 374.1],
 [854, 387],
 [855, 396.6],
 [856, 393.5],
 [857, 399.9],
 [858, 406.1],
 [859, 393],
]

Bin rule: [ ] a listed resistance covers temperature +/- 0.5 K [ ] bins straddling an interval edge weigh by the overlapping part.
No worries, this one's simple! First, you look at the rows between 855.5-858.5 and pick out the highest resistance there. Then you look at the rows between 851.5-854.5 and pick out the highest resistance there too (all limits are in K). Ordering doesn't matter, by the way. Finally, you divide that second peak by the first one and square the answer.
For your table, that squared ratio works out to 0.91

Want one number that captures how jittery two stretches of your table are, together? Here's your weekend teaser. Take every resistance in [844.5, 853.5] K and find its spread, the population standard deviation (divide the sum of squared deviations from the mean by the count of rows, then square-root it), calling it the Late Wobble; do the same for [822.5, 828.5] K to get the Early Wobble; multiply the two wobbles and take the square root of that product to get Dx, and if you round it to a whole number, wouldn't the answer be 11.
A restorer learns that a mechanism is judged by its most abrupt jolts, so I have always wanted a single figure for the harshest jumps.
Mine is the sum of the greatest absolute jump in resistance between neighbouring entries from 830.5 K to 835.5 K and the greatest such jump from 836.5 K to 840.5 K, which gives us 62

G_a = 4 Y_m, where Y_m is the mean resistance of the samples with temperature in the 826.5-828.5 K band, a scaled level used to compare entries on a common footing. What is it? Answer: 1549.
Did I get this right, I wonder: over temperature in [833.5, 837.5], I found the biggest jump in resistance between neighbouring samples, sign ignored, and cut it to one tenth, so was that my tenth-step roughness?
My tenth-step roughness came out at 2.13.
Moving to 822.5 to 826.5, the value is 1.58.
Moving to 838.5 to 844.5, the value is 2.91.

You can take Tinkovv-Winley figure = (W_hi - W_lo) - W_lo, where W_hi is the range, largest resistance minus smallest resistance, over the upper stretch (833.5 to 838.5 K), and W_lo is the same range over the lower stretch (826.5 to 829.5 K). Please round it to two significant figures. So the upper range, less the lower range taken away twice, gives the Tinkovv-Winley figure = 11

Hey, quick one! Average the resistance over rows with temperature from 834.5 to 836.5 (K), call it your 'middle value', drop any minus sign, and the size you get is 364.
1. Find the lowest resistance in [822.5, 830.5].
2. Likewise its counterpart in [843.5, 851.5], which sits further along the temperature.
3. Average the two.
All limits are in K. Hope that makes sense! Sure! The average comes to 344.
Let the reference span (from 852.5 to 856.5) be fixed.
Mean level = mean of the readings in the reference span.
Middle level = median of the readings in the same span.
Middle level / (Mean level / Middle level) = 393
